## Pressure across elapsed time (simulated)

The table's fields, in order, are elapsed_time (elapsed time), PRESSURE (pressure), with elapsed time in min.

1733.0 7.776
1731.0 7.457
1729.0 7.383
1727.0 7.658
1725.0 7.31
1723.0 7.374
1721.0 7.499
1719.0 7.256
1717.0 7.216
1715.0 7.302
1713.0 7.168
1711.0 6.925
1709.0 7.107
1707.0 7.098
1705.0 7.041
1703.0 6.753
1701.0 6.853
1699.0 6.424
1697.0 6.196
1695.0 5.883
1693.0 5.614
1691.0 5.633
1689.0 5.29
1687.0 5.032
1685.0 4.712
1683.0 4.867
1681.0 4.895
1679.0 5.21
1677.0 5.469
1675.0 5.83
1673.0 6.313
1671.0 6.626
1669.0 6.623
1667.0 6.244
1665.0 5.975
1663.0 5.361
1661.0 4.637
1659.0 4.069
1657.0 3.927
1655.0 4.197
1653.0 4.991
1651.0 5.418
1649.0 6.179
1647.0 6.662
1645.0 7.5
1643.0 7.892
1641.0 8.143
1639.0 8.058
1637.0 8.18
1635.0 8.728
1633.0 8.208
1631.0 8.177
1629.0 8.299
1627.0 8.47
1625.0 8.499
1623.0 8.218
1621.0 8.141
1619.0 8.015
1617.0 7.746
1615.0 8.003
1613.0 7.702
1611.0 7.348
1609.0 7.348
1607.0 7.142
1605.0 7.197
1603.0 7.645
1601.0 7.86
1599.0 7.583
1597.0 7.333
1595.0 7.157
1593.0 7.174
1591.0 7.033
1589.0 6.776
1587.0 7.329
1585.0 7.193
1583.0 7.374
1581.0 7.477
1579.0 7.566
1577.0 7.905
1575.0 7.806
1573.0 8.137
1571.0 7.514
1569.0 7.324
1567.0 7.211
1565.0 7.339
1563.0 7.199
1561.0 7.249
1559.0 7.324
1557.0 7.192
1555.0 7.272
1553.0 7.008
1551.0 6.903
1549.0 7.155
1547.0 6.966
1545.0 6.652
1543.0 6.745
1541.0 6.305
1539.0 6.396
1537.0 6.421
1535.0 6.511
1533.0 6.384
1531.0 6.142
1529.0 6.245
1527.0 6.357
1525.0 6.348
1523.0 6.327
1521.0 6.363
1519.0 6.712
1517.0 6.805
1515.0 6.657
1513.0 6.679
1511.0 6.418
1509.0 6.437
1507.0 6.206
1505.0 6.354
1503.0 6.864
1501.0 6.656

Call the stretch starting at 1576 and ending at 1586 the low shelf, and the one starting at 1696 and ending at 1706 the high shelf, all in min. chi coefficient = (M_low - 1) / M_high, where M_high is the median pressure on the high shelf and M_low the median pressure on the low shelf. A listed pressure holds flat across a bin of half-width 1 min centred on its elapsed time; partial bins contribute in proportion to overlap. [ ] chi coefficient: 0.96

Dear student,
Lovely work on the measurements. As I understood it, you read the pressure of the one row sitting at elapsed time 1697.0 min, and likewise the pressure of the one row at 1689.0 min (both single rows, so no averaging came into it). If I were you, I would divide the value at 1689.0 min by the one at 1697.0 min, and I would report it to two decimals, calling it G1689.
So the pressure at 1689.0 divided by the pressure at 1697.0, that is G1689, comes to 0.85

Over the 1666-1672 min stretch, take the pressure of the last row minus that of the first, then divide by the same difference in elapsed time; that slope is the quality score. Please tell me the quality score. 0.10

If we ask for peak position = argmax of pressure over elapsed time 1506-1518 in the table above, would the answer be 1517.0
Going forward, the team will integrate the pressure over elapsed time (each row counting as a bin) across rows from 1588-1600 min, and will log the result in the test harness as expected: 86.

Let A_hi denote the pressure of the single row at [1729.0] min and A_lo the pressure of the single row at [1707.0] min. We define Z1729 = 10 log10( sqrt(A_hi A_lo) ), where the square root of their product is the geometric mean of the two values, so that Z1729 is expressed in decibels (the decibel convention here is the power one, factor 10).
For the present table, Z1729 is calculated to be 8.60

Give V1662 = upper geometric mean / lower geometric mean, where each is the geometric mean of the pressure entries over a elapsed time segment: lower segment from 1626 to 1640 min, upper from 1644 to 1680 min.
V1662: 0.67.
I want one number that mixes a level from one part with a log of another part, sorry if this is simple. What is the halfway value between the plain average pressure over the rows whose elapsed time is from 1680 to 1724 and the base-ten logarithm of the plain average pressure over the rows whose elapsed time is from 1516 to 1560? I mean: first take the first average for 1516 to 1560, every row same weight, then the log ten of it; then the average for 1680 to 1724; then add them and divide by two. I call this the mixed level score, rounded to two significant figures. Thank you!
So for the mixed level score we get 3.6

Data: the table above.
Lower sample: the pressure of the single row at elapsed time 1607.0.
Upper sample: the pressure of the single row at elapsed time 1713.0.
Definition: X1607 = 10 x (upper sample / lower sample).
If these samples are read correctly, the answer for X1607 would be 10.0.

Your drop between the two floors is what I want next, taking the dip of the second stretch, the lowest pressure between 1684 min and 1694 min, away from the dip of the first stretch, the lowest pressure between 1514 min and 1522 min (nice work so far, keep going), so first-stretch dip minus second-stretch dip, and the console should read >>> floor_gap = 1.7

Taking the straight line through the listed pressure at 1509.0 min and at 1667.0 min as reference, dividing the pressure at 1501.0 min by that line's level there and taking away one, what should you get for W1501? 0.03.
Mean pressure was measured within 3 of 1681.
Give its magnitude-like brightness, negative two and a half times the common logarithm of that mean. -1.75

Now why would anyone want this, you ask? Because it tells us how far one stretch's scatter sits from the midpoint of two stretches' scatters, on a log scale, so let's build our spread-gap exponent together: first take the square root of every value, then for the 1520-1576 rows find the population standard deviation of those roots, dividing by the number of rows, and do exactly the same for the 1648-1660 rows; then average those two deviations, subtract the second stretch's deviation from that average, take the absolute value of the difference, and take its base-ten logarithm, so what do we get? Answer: -1.4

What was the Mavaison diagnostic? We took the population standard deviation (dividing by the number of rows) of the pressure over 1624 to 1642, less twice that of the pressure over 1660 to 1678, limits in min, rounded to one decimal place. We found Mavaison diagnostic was -1.0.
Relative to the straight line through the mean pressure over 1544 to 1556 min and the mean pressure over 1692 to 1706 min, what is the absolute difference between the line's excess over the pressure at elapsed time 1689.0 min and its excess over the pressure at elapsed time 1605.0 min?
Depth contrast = 1.6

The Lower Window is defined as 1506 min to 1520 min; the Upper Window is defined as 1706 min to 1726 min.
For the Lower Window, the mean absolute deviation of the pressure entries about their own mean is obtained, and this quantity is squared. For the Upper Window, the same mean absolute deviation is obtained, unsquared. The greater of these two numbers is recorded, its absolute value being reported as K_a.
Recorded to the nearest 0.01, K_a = 0.12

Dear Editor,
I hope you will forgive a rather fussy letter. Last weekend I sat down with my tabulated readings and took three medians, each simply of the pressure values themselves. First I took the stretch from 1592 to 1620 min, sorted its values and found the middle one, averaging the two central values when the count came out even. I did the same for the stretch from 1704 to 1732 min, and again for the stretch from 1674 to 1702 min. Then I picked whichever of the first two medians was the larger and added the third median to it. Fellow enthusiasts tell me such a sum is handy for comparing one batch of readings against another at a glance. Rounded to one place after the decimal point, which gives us 13.0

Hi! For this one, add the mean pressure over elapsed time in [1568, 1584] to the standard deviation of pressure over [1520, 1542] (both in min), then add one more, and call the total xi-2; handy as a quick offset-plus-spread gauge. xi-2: 8.73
